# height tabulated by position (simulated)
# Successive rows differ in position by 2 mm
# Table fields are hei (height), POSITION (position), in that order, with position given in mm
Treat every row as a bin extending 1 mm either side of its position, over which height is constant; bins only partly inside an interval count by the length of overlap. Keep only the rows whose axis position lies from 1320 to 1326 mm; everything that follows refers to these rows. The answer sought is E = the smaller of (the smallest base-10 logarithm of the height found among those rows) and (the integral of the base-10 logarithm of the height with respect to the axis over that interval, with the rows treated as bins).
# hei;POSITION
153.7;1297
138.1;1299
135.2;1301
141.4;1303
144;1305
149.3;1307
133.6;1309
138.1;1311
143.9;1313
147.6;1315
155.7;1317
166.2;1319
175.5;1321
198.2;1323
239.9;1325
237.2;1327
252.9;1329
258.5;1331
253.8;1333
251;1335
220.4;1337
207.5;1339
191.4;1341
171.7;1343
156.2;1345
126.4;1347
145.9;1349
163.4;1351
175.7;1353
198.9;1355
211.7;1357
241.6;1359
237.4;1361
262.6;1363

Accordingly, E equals 2.24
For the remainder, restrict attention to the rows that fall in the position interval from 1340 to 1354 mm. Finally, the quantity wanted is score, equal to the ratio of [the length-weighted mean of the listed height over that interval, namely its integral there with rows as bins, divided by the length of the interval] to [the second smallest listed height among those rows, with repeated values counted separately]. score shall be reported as 1.11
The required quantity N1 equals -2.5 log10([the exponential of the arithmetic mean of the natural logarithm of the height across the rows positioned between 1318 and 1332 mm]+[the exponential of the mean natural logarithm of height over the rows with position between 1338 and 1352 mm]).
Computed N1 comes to -6.45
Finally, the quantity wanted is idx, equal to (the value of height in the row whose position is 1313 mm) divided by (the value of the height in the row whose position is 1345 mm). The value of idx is 0.9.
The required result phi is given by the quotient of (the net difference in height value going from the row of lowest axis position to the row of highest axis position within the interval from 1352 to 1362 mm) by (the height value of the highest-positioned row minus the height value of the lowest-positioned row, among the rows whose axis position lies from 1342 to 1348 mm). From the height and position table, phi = -1.4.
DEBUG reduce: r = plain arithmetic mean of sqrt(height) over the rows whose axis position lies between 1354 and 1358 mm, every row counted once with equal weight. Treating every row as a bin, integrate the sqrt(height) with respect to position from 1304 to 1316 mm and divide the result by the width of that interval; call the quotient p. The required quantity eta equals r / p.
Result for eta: 1.20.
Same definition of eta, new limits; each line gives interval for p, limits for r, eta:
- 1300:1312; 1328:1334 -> 1.35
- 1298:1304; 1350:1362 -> 1.21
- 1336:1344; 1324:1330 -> 1.11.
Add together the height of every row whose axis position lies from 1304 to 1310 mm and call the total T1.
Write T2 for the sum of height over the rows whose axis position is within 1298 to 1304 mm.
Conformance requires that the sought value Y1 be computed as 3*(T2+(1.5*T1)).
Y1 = 3165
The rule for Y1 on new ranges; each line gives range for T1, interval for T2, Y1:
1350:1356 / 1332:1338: 4597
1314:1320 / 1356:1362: 4185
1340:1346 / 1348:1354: 3792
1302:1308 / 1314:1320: 3365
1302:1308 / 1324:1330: 4146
